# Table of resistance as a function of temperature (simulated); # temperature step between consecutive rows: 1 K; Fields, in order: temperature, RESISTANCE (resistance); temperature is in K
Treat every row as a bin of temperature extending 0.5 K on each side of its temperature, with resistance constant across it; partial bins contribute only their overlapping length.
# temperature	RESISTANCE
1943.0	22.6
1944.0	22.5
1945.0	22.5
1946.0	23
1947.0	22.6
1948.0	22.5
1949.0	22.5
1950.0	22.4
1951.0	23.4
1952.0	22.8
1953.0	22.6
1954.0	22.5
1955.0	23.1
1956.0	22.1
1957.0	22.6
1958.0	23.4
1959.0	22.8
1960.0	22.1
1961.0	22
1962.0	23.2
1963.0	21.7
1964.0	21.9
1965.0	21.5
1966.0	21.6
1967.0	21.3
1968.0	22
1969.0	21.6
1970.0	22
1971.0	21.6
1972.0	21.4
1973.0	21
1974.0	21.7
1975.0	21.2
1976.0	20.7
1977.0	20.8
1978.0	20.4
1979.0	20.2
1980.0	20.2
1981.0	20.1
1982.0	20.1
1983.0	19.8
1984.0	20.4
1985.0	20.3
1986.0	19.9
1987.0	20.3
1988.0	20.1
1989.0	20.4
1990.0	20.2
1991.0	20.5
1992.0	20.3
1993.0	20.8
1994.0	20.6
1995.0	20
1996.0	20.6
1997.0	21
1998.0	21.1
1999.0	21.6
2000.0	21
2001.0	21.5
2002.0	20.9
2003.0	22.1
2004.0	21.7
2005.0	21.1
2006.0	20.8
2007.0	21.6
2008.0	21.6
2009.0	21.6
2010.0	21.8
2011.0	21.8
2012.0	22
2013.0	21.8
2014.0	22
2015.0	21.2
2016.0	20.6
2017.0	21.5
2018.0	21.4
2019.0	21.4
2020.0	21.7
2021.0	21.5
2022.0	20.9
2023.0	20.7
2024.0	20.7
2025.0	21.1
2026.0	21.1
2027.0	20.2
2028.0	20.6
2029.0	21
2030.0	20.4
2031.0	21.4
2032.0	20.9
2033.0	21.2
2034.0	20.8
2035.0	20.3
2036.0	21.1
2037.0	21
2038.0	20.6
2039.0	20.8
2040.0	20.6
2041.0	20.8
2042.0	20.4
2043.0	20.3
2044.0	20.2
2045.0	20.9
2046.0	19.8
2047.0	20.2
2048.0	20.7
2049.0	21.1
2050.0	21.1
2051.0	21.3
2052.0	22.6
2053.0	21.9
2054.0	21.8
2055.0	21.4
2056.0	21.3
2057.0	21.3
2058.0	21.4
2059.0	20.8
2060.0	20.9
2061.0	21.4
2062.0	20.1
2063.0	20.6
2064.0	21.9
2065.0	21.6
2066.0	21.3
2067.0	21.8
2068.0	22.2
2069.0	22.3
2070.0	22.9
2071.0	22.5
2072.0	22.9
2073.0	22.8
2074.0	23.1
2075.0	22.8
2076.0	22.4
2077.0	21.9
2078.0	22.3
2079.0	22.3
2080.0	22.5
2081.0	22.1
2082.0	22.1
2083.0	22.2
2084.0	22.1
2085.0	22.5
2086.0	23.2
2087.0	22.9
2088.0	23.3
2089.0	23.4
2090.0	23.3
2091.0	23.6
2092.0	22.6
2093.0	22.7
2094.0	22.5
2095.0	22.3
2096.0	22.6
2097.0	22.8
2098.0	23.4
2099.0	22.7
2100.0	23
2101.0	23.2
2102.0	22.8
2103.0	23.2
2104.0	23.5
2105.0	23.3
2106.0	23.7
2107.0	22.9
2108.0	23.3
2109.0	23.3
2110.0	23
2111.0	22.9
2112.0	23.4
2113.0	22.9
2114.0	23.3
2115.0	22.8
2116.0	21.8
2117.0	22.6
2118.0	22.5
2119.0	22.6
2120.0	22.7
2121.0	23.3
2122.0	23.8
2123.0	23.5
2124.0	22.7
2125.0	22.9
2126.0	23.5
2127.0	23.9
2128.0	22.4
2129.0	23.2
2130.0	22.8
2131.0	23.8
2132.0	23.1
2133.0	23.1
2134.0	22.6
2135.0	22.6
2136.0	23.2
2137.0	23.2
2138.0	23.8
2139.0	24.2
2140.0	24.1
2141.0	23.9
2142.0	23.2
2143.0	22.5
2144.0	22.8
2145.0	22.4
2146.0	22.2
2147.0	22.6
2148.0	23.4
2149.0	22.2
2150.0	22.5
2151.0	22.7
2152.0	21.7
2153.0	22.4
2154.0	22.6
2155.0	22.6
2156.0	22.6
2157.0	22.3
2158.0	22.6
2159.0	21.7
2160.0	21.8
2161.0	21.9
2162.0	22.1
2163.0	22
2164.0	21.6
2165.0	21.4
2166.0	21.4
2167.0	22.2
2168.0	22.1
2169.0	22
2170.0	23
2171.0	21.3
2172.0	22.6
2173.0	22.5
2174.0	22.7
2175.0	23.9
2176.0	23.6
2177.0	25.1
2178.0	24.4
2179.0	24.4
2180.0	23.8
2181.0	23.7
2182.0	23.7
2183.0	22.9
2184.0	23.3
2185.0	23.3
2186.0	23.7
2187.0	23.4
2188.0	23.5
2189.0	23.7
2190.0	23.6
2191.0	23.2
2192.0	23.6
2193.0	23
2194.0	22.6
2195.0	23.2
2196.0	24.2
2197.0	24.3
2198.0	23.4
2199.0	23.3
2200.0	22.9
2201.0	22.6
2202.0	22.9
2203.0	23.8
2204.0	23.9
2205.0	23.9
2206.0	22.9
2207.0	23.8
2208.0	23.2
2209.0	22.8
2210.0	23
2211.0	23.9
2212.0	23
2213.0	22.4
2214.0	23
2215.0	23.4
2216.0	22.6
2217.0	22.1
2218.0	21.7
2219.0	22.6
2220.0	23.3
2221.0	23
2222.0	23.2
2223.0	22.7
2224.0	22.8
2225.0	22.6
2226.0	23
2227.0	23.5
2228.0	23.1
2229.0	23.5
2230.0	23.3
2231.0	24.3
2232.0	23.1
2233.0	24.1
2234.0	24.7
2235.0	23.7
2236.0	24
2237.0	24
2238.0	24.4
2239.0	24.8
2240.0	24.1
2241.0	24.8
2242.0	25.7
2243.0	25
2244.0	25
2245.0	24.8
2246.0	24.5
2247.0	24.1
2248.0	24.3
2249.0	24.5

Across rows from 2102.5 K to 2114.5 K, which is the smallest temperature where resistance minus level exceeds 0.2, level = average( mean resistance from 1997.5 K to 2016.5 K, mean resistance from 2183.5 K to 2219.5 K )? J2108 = 2103.0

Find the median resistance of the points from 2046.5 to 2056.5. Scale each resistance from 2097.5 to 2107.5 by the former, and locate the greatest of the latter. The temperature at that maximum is 2106.0 K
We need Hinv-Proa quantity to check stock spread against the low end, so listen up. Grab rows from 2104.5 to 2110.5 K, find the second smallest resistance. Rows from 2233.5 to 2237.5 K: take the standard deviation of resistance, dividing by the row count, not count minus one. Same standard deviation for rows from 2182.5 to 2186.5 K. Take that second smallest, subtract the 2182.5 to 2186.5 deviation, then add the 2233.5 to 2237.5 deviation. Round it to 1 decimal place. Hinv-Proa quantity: 23.1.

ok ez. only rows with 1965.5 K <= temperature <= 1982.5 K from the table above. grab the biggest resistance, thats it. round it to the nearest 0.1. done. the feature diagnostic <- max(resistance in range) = 22.0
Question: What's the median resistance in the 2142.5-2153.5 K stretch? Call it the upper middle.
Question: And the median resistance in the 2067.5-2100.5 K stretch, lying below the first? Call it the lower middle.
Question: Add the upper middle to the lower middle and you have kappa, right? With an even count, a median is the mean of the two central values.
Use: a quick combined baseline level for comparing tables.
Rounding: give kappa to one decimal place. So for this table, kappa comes 45.1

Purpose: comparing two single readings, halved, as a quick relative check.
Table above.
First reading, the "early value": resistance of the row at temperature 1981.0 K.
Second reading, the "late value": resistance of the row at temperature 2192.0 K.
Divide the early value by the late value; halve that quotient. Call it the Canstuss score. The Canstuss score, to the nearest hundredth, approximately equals 0.43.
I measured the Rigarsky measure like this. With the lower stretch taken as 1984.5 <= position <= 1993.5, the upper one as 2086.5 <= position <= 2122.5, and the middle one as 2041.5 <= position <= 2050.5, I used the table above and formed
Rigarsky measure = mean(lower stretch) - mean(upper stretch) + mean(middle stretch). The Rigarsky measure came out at 17.8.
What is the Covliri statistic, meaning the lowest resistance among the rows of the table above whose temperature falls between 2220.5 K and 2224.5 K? 22.7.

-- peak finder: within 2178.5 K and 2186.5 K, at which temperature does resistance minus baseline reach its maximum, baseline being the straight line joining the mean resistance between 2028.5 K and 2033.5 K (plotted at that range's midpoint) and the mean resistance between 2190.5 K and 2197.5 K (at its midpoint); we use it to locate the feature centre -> 2179.0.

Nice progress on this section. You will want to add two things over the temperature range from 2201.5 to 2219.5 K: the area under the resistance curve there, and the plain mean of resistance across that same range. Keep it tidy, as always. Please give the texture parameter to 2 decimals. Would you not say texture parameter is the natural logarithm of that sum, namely 6.08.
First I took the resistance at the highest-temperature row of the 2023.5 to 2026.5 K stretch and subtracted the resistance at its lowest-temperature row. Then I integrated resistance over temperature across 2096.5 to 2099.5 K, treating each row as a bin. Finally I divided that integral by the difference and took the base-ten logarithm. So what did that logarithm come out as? 2.2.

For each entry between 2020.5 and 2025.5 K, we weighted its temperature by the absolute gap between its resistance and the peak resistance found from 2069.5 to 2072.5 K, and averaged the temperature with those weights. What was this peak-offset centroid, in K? 2023.1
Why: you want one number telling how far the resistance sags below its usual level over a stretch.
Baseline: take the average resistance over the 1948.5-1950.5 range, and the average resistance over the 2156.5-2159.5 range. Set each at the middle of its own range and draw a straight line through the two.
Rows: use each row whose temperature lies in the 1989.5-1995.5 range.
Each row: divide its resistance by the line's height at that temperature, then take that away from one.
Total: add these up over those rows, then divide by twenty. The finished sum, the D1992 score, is 0.027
